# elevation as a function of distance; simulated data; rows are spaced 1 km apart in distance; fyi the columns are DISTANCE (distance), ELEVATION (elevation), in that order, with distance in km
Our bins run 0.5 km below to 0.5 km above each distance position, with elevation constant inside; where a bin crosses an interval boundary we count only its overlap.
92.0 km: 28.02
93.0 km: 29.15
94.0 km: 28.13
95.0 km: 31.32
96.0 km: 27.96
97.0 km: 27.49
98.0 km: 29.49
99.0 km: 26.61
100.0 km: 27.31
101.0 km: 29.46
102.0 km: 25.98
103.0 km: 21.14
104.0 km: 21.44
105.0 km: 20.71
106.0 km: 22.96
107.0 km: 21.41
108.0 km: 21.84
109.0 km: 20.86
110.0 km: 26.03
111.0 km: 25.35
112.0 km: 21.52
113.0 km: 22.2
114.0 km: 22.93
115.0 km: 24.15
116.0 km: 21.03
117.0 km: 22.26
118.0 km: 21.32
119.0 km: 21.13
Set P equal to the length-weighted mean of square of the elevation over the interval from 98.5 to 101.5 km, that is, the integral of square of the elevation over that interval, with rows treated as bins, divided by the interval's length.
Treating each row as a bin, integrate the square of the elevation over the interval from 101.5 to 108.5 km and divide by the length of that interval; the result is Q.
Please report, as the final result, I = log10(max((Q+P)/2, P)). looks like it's 2.89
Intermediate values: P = 774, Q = 496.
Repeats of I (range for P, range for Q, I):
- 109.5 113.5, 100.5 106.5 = 2.76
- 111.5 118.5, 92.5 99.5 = 2.82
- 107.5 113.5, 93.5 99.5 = 2.83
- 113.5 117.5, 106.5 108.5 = 2.71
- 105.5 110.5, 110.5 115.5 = 2.72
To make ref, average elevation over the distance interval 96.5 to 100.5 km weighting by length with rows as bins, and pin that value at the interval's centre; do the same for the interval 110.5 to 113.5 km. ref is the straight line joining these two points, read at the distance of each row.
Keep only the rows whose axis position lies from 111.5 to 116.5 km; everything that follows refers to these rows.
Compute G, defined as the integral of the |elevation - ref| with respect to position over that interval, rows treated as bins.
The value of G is 5.4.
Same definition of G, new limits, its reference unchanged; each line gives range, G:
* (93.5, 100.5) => 7.6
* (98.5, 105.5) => 18.3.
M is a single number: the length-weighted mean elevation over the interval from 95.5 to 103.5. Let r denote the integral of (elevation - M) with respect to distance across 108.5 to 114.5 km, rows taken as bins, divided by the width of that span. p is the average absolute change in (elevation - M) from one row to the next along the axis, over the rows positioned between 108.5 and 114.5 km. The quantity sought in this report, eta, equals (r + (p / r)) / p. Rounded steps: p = 2.22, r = -3.8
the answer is -1.97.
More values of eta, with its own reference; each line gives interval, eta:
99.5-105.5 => -1.51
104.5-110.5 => -2.45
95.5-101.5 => 1.58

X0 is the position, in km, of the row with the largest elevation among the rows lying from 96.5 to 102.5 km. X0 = 98.0 km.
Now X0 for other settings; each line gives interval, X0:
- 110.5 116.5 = 111.0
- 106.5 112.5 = 110.0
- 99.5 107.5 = 101.0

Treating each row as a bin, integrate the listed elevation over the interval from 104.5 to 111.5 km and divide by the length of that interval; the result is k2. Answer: 23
